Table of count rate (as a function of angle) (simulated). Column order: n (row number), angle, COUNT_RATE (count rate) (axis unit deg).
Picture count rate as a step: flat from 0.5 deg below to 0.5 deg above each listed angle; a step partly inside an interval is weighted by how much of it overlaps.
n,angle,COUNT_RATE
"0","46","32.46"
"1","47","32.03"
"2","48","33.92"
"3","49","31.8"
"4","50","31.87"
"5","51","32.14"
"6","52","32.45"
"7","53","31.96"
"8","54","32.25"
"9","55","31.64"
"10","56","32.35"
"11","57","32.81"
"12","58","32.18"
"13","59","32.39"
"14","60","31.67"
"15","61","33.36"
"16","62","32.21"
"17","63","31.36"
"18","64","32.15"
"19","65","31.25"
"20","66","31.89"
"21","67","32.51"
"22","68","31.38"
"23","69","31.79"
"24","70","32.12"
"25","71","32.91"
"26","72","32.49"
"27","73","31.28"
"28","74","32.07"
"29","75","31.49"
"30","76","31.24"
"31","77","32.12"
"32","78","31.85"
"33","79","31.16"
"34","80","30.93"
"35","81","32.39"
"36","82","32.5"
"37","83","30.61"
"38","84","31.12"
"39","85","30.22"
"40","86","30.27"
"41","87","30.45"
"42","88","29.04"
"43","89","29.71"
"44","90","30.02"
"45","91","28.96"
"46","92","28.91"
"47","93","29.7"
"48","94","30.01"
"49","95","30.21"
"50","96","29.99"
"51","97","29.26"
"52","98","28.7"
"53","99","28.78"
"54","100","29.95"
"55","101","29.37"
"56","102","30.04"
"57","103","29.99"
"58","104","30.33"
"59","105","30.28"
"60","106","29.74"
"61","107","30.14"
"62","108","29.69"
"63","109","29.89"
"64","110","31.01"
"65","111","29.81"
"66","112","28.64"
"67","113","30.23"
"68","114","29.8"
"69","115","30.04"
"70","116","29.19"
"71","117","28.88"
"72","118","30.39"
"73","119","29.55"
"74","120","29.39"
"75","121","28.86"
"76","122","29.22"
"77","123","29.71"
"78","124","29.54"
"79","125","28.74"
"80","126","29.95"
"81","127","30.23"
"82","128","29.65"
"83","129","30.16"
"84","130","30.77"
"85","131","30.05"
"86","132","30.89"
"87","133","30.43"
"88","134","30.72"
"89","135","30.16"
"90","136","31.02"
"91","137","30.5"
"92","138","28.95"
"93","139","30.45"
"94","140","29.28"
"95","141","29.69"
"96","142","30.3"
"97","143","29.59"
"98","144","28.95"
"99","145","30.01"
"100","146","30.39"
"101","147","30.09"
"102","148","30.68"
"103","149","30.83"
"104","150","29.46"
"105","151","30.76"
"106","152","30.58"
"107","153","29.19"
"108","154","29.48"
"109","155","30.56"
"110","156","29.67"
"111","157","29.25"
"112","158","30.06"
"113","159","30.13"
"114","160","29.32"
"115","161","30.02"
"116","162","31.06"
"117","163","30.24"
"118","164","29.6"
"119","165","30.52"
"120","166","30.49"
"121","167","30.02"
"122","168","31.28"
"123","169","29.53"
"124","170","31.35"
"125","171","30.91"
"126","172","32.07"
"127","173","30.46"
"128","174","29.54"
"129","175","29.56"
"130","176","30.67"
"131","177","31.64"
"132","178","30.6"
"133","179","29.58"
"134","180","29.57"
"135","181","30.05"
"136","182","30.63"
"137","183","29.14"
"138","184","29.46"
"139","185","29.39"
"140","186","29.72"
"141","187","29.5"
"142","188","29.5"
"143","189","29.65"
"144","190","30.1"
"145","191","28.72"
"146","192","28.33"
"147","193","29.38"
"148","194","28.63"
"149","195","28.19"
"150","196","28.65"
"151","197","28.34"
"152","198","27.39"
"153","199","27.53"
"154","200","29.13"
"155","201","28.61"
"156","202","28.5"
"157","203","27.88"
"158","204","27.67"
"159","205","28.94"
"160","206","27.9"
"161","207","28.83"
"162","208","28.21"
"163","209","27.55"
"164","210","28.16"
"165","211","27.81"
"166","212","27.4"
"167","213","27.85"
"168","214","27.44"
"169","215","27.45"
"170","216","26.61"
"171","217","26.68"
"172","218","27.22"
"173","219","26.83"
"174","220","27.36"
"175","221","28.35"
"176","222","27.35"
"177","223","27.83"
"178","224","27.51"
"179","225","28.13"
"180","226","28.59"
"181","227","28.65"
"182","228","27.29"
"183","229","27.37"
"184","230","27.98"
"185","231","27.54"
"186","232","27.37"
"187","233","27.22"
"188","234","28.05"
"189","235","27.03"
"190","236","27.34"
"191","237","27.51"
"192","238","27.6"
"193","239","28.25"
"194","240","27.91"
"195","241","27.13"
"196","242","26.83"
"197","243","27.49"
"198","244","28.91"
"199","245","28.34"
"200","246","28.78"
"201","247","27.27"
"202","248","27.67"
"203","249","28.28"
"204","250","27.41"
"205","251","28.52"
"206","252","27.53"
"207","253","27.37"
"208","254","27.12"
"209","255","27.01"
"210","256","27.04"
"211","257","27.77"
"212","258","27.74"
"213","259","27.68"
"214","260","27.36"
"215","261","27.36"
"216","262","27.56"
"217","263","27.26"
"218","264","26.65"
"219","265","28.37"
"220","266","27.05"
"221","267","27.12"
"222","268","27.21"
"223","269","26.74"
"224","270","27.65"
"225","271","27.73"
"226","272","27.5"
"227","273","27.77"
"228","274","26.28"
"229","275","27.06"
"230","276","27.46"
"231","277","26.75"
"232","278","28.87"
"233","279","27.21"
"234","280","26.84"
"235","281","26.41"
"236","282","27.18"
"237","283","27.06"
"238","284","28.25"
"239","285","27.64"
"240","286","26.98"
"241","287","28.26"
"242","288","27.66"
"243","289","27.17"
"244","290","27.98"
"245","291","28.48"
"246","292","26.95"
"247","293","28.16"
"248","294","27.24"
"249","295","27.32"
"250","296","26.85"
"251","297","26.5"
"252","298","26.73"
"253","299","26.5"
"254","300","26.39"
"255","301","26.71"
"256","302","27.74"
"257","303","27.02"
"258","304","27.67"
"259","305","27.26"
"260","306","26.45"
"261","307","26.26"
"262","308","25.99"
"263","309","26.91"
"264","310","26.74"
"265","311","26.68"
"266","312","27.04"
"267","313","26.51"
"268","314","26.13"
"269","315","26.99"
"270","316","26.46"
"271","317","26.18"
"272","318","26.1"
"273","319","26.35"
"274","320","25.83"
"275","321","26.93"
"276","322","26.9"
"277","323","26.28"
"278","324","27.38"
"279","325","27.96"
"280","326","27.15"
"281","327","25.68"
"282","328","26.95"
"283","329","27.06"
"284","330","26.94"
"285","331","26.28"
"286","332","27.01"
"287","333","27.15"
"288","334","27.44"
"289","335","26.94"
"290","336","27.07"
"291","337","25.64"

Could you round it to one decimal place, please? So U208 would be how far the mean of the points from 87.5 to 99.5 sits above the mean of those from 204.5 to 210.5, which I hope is 1.2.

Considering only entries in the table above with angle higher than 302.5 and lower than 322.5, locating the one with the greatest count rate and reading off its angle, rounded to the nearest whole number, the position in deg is 304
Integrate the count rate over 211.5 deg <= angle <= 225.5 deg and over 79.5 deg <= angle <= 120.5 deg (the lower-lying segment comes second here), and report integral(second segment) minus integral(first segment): 844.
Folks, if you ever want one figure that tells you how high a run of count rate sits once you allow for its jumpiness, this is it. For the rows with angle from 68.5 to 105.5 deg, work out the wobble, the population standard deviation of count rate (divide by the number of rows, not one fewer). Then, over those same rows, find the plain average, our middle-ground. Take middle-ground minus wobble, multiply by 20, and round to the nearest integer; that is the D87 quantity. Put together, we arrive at 589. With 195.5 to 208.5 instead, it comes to 555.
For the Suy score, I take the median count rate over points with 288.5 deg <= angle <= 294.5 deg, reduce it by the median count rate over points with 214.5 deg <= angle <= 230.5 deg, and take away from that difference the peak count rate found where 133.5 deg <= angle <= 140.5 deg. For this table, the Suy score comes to -31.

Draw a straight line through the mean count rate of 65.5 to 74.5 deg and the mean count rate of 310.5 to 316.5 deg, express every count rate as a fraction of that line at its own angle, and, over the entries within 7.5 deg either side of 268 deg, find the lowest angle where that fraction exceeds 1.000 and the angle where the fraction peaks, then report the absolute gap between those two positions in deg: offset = 0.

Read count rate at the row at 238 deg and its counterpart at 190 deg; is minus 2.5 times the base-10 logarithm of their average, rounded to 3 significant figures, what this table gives -3.65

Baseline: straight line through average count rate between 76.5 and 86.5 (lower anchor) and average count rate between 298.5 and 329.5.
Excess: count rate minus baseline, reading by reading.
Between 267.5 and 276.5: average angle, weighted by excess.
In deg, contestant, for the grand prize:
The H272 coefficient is 271.8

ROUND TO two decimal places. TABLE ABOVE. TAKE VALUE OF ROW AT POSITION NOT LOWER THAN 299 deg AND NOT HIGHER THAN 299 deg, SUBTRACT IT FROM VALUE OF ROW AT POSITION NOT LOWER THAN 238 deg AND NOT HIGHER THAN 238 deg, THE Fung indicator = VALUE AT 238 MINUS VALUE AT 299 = 1.10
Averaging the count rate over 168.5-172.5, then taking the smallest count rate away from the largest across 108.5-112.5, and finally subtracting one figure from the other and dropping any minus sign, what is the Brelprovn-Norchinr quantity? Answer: 28.6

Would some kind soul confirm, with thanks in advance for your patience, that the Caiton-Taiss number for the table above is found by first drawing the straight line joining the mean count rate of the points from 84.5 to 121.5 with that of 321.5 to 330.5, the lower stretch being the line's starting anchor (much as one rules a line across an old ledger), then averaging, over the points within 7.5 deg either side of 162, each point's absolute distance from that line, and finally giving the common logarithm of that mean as 0.06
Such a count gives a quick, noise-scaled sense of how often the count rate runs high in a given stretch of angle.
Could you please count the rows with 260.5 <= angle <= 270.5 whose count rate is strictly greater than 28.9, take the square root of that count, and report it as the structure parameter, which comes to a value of 0.0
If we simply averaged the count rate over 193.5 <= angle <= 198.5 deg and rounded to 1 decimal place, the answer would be 28.2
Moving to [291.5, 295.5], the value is 27.4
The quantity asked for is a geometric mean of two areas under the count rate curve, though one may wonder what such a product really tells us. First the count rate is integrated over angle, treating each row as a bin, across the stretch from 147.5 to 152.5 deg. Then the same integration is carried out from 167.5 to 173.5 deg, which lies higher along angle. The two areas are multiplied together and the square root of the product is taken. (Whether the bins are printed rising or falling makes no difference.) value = 168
